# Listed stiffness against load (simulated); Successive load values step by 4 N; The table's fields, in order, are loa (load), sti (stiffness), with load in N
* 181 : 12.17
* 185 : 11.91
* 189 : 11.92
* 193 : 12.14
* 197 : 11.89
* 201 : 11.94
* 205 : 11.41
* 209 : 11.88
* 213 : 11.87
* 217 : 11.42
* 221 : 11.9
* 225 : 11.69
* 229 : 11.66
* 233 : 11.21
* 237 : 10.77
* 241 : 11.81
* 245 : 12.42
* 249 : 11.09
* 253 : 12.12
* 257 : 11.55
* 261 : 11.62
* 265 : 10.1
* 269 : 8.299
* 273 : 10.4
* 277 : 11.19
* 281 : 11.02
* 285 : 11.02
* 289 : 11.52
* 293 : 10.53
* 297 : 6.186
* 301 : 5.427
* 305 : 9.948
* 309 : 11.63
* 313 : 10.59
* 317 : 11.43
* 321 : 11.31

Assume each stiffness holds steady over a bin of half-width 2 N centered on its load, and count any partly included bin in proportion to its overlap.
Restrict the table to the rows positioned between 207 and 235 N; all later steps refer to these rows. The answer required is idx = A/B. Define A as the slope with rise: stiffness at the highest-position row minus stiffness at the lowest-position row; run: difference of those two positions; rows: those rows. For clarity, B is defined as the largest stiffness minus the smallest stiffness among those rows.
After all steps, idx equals -0.040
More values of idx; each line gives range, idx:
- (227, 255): 0.012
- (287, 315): -0.006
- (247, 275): -0.008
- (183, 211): -0.002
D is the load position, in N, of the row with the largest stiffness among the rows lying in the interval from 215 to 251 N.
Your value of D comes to 245 N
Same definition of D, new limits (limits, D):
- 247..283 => 253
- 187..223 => 193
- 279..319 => 309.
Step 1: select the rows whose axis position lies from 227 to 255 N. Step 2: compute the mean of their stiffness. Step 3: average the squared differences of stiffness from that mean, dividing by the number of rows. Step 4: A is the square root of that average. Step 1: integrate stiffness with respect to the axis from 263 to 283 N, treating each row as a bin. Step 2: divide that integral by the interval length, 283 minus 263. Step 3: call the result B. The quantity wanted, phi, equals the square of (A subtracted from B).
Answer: 93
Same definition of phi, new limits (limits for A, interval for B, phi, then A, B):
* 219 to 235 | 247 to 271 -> 111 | 0.3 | 10.8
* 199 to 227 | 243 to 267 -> 127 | 0.2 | 11.5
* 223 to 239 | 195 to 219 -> 129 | 0.4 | 11.7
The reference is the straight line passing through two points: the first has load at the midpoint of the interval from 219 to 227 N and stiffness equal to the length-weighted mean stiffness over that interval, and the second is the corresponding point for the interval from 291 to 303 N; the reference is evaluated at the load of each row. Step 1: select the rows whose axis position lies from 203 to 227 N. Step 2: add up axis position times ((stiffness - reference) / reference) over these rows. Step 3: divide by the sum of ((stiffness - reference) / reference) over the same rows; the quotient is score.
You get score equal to 209.7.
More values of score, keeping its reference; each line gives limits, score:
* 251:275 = 260.3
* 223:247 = 242.9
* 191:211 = 200.2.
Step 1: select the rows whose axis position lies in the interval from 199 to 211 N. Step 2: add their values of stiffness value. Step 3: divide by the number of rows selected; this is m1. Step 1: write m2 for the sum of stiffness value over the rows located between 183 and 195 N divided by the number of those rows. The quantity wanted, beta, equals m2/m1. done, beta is 1.02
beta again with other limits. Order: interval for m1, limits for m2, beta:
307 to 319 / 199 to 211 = 1.05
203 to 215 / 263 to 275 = 0.82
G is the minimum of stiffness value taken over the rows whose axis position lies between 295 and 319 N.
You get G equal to 5.427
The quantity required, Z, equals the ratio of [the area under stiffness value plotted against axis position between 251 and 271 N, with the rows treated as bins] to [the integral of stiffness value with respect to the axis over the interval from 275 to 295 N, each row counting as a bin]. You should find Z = 1.0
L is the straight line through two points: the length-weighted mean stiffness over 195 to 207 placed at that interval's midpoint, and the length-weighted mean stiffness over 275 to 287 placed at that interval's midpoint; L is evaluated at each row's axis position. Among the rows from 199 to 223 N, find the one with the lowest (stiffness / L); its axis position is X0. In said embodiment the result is 205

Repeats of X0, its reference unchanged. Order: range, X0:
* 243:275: 269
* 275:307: 301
